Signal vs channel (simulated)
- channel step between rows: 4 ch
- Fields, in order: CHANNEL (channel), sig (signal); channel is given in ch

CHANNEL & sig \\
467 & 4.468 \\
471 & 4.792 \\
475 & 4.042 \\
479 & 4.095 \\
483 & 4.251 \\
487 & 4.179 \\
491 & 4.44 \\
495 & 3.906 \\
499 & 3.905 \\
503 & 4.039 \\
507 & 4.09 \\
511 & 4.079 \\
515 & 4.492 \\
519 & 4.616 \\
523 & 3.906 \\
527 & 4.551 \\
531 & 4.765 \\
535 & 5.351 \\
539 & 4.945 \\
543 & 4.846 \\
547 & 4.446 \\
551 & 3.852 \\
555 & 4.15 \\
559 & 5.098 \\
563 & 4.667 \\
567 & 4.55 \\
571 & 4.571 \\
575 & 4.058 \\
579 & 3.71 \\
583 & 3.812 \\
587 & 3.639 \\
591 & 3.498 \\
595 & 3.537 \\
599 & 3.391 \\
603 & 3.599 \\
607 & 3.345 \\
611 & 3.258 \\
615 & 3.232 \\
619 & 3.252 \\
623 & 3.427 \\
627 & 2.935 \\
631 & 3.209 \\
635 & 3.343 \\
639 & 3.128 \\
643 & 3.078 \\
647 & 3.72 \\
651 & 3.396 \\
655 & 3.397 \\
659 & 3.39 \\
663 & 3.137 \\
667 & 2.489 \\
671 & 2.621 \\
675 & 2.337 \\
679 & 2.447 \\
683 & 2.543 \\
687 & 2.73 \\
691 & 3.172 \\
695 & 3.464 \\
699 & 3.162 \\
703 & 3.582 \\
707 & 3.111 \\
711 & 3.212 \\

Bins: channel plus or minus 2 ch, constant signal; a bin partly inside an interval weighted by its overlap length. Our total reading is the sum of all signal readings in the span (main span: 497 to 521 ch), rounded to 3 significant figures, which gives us 25.2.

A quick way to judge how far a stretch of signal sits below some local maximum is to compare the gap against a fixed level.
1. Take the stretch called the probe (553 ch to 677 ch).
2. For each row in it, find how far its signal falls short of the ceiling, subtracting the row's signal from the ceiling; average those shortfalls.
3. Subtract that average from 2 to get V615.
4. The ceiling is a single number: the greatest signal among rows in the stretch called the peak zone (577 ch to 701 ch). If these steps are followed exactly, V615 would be 1.70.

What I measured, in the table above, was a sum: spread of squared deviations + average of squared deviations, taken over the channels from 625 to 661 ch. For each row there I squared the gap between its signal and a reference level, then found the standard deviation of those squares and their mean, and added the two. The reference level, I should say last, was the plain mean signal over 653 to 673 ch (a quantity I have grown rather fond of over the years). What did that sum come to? 0.3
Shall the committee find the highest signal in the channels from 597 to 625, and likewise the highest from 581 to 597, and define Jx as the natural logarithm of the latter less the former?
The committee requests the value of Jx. -1.5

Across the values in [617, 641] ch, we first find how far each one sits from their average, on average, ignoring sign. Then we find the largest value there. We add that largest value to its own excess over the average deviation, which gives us 6.7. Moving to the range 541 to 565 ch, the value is 9.8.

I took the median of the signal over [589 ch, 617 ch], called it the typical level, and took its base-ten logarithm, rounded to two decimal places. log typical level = 0.53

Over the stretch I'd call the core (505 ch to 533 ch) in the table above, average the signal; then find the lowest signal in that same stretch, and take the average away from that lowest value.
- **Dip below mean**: -0.45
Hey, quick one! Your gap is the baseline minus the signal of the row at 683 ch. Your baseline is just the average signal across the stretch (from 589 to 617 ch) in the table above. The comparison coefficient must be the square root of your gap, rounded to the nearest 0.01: 0.93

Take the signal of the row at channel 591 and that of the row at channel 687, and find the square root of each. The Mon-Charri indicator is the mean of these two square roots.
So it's 1.76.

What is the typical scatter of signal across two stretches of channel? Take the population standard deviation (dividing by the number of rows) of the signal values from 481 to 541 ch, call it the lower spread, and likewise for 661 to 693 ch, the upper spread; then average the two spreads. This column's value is 0.352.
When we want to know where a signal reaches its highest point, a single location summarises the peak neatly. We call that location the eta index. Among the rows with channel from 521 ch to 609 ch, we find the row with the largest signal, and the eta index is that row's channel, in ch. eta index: 535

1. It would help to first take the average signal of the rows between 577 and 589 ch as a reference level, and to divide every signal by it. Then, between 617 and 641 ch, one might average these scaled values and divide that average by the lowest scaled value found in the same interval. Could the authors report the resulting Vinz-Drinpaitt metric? 1.10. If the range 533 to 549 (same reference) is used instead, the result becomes 1.10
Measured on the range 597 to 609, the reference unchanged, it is 1.03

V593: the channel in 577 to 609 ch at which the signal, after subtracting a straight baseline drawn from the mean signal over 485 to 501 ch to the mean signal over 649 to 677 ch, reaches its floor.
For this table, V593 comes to 599 ch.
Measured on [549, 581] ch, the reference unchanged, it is 551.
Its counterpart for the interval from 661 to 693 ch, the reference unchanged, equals 675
